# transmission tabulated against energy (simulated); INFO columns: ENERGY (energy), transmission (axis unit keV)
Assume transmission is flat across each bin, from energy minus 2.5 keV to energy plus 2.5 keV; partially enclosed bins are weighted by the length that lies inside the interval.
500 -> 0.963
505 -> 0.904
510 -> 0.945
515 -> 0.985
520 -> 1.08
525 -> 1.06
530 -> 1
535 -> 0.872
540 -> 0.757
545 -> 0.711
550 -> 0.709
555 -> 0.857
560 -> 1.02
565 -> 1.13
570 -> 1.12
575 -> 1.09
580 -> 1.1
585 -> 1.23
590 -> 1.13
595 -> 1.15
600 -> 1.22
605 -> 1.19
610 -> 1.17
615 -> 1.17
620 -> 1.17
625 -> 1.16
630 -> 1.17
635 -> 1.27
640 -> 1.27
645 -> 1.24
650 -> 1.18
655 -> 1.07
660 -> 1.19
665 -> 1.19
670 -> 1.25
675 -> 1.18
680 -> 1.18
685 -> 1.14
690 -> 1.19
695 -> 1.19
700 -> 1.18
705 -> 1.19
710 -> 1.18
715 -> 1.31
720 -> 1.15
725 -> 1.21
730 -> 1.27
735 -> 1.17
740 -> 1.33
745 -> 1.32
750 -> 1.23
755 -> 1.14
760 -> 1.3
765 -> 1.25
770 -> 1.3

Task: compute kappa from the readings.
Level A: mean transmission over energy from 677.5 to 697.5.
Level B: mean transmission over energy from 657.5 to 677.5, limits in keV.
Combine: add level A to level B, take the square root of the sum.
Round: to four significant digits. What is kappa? 1.542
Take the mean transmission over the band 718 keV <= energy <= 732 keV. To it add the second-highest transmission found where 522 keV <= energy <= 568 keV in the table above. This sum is 2.27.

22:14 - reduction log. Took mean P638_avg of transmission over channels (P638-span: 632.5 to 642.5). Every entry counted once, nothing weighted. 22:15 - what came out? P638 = 1.27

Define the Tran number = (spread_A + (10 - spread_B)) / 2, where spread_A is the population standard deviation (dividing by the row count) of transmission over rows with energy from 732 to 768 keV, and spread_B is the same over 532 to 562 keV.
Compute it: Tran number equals 4.979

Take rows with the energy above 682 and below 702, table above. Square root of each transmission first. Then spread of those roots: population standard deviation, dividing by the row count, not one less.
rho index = 0.010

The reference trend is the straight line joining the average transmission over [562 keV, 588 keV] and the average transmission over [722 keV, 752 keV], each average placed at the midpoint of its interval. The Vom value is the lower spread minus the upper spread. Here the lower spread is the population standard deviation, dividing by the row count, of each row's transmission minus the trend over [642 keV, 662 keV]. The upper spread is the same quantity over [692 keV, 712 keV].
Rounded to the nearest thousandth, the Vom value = 0.056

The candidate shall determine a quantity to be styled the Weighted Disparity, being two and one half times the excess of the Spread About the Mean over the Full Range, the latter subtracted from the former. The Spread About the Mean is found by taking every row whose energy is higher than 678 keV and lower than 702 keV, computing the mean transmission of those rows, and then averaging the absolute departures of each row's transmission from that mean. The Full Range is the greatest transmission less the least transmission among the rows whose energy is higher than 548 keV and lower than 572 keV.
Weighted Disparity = -1.0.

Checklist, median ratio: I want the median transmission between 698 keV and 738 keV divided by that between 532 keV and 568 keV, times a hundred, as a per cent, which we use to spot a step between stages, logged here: 138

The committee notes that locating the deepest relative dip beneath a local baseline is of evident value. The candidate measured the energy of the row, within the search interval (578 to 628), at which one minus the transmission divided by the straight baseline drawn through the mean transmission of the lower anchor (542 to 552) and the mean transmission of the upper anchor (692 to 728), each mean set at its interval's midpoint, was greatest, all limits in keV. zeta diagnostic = 625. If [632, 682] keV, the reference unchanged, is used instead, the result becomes 655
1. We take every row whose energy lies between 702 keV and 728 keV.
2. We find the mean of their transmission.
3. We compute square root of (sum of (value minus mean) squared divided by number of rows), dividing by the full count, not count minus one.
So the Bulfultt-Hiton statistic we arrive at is 0.055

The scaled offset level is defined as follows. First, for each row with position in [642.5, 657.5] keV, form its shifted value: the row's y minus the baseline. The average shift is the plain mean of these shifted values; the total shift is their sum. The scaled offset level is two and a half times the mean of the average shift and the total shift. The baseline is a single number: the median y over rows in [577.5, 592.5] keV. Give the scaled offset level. 0.2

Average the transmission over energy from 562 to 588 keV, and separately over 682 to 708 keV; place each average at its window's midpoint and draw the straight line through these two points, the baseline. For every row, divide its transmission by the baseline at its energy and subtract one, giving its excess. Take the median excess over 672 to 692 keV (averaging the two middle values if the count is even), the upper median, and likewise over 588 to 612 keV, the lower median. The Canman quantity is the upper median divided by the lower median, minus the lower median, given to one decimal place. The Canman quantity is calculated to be 0.3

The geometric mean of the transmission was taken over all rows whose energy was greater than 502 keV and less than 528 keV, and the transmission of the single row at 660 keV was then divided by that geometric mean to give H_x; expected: 1.20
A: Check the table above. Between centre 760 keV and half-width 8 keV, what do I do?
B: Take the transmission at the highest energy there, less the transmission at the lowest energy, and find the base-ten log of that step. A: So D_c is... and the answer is -0.96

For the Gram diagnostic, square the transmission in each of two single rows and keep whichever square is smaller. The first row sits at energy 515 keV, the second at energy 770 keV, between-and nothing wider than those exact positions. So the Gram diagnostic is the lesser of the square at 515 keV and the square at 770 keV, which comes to 0.97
